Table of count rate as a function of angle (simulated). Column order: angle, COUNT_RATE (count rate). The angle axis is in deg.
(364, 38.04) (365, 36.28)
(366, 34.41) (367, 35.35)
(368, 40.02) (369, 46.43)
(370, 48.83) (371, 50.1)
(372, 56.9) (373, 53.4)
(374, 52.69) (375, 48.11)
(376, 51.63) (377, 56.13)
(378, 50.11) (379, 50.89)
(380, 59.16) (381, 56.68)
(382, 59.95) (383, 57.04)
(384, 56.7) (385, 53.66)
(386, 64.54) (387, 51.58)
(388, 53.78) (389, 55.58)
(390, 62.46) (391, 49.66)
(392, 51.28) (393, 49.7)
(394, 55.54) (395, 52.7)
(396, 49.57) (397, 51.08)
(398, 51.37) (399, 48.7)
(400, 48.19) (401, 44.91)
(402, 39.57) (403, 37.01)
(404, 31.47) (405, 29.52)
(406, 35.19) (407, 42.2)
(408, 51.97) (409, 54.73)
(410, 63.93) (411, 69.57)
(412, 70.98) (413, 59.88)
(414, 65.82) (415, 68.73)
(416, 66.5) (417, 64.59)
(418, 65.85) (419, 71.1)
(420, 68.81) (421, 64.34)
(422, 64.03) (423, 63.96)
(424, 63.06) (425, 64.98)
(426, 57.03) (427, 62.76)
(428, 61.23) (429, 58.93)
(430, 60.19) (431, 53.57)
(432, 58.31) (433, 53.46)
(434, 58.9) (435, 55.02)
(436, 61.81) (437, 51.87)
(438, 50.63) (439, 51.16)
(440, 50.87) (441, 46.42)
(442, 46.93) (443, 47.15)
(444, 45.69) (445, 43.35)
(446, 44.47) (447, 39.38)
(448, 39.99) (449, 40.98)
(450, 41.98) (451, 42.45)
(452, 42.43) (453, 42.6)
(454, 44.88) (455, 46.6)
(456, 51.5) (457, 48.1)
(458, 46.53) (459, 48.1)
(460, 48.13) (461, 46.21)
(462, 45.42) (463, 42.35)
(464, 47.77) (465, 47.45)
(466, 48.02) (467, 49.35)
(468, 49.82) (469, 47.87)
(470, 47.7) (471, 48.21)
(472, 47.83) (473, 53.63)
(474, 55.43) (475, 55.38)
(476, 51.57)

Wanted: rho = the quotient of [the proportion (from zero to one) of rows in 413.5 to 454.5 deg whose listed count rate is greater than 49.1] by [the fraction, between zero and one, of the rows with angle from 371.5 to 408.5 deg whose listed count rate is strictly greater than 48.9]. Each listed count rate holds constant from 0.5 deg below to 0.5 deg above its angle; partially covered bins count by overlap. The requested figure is 0.9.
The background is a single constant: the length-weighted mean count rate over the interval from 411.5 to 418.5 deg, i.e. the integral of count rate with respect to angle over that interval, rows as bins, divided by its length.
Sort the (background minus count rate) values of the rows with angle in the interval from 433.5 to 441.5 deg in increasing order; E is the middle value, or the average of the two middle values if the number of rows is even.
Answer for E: 15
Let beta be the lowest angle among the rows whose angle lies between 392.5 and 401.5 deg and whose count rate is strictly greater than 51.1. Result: 394 deg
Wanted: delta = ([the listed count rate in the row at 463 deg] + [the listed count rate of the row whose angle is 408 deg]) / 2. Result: 47.2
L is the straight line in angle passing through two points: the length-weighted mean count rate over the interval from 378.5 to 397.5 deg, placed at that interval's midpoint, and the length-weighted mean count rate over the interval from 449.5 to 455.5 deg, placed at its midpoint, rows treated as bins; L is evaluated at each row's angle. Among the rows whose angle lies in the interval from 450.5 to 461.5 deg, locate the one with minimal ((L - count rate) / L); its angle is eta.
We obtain 456 deg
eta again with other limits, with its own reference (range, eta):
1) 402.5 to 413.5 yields 412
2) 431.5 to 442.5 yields 436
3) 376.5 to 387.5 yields 386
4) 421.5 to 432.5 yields 425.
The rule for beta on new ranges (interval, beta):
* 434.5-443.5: 435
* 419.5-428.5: 420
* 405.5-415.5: 408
